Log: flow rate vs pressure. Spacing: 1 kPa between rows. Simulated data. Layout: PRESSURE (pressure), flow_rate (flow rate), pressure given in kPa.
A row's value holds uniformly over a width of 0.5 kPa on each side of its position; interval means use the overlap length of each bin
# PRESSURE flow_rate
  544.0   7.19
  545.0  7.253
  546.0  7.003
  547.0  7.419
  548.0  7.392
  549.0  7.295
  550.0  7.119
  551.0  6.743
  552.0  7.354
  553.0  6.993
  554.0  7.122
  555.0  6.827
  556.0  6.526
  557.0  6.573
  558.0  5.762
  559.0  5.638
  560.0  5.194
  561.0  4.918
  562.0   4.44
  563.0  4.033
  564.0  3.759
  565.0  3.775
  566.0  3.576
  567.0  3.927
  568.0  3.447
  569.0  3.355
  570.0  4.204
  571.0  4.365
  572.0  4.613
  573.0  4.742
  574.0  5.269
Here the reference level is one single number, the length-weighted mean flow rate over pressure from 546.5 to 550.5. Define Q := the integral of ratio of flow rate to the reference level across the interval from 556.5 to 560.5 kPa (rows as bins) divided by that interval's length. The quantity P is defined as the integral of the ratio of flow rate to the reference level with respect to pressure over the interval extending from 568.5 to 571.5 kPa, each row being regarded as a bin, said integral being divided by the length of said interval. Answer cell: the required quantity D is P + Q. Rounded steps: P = 0.544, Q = 0.79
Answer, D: 1.3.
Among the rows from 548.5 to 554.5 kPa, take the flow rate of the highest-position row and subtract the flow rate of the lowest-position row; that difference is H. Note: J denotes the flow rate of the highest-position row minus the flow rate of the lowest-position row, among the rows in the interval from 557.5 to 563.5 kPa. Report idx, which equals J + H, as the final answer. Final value -1.9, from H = -0.2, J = -1.7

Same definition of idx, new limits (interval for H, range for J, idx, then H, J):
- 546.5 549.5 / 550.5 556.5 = -0.3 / -0.1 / -0.2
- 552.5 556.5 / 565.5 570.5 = 0.2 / -0.5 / 0.6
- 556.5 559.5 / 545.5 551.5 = -1.2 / -0.9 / -0.3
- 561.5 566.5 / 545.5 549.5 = -0.6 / -0.9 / 0.3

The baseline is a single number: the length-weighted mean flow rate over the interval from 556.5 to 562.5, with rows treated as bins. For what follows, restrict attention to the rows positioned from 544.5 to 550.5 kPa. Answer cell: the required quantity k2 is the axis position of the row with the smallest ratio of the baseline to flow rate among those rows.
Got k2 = 547.0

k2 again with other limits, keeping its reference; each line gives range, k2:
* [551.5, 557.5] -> 552.0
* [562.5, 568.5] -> 563.0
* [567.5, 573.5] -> 573.0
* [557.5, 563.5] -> 558.0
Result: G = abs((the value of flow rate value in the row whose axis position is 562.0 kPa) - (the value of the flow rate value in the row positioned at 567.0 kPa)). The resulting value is 0.51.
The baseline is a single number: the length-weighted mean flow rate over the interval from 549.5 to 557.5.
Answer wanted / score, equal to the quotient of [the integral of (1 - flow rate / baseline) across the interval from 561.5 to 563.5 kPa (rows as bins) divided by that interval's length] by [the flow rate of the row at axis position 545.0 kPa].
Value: 0.05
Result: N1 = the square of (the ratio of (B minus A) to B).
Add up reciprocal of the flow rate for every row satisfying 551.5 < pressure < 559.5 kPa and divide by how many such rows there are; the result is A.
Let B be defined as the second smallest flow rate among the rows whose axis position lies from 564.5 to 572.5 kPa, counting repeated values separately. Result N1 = 0.913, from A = 0.15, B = 3.447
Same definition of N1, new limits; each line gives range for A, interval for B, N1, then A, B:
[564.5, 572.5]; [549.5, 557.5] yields 0.923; 0.26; 6.573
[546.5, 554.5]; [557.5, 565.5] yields 0.928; 0.14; 3.775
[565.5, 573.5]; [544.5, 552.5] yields 0.929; 0.25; 7.003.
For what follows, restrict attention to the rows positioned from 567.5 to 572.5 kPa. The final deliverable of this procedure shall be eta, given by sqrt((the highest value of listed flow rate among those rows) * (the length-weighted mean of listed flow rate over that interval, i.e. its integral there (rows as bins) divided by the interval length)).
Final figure 4.3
